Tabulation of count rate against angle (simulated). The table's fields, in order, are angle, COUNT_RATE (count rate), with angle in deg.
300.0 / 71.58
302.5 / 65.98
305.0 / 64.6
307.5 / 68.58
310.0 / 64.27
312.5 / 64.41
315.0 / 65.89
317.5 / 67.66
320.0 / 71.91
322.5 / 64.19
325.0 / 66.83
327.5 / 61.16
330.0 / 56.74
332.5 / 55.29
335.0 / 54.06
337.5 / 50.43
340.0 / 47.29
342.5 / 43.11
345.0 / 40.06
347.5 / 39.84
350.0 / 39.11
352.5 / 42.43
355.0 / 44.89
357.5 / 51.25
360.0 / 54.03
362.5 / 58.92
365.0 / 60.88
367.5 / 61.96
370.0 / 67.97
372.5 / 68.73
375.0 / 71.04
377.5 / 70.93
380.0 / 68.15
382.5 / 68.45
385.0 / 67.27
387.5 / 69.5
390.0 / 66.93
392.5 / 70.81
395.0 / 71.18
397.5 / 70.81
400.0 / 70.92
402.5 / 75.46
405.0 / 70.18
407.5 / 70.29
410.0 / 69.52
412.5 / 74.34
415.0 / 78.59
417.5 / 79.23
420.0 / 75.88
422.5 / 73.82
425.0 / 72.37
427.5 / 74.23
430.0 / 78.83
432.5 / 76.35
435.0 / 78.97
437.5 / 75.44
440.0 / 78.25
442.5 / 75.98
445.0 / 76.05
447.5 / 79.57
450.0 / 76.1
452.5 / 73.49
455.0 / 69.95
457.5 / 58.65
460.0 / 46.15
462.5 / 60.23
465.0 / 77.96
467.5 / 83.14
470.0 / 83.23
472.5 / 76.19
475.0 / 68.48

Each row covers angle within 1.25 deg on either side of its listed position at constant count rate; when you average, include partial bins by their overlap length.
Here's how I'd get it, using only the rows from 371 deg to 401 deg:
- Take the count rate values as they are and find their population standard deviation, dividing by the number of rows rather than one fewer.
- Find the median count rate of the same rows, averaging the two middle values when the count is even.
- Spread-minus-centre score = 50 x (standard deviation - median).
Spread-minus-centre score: -3432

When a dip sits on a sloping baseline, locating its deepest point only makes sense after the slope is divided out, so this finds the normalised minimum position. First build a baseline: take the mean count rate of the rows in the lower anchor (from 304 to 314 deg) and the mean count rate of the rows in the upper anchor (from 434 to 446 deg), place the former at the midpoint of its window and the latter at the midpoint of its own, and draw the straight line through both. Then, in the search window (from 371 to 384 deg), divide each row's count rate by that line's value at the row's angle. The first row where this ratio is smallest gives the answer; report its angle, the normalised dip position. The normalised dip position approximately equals 380.0 deg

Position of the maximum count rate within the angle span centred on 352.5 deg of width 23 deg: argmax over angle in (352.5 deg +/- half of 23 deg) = 362.5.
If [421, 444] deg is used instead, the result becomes 435.0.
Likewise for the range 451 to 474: 470.0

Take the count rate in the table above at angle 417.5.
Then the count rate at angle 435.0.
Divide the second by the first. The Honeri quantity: 1.00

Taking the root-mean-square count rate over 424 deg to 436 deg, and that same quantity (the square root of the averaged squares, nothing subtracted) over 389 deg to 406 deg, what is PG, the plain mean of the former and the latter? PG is 73.6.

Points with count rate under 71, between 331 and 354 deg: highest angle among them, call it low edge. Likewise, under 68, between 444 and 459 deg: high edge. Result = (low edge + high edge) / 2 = 405.0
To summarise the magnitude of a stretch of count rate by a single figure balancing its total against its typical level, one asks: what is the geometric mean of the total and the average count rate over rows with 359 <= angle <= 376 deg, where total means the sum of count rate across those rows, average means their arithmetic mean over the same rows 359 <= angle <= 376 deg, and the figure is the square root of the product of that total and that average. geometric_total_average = 168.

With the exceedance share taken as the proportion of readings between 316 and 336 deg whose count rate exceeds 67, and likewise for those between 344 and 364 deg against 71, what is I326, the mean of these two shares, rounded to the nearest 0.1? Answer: 0.1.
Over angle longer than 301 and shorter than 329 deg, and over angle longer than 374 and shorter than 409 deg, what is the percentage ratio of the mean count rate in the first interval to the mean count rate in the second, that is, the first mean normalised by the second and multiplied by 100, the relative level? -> 94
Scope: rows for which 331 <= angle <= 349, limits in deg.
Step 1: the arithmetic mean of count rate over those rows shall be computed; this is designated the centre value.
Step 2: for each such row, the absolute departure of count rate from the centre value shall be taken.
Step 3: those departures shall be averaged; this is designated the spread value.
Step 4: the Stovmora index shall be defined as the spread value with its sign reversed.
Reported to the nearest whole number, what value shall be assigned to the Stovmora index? -5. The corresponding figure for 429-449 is -1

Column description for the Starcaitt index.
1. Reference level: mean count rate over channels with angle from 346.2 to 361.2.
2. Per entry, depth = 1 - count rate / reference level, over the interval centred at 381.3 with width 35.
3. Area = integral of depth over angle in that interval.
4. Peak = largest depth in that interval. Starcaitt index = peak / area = 0.019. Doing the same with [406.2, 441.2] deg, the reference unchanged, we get 0.023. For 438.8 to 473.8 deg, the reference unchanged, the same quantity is 0.001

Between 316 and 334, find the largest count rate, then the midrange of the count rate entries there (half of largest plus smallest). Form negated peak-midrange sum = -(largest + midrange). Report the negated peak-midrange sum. -136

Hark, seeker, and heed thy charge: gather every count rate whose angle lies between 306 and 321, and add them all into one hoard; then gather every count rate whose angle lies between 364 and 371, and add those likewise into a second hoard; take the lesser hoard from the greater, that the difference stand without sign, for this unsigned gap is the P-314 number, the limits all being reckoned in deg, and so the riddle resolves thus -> 212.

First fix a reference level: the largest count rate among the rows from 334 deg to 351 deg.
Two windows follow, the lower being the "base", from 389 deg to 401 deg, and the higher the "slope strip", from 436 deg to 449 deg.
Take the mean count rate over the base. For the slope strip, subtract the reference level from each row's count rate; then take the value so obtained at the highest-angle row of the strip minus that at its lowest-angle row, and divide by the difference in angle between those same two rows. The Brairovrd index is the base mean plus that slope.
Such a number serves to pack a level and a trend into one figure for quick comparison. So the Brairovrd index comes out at 71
